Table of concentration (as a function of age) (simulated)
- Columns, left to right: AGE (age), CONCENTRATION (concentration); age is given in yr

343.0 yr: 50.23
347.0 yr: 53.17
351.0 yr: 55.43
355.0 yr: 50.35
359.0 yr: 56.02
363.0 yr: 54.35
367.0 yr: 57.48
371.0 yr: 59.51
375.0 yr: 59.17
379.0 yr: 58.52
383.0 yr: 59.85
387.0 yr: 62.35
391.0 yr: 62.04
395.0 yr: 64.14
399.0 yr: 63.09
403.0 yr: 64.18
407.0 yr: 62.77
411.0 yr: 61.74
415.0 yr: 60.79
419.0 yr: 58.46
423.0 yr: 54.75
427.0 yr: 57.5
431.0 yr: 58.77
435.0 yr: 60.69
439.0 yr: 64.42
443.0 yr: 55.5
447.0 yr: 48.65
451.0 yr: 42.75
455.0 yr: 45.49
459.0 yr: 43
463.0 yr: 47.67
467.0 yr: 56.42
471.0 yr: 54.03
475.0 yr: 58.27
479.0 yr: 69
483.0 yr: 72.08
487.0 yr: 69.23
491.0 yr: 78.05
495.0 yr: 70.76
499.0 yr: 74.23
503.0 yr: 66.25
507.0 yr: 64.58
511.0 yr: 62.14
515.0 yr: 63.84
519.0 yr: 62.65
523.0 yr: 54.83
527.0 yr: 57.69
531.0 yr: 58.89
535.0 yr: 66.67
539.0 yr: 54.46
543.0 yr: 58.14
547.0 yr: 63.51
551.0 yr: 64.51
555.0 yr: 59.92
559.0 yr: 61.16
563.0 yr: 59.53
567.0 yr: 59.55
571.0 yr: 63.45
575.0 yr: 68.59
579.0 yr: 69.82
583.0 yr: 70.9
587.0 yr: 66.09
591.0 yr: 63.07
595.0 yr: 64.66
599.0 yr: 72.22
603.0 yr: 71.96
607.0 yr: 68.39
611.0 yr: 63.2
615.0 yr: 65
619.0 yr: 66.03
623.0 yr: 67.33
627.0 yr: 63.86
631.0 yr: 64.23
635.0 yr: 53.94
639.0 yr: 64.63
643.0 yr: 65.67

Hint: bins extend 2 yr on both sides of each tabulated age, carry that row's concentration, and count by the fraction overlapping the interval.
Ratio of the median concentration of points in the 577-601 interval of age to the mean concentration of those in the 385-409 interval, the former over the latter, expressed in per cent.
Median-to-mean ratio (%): 108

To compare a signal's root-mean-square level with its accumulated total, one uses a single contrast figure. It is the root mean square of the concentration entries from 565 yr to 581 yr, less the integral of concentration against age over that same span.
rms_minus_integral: -980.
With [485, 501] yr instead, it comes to -1096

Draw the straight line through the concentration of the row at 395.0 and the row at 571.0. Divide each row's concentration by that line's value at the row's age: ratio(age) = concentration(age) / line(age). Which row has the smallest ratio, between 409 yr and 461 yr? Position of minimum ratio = 451.0 yr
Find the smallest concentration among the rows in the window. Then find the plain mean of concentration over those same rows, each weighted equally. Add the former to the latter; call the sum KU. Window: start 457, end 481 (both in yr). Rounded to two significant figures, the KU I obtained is 98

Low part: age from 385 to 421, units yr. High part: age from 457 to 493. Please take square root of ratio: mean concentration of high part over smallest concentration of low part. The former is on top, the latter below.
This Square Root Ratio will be 1.02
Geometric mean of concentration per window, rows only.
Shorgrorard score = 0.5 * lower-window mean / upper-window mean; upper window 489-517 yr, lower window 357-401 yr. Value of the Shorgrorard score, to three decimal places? 0.436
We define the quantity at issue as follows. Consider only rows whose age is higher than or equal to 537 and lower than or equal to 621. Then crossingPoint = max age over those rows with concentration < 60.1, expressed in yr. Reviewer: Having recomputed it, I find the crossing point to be 567.0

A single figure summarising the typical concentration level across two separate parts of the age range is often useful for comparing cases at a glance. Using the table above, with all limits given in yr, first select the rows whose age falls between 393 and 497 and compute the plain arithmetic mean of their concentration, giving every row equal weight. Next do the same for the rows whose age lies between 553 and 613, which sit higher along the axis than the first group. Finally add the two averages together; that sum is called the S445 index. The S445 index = 125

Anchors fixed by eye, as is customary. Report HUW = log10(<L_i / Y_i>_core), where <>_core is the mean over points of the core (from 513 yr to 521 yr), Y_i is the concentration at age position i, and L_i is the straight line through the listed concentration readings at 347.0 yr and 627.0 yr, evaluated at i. -0.025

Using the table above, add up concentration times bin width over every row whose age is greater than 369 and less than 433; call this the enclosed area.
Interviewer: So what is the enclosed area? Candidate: 3871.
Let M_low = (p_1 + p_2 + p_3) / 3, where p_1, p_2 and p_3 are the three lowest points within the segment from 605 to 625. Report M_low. 65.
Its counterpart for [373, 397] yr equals 59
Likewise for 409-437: 57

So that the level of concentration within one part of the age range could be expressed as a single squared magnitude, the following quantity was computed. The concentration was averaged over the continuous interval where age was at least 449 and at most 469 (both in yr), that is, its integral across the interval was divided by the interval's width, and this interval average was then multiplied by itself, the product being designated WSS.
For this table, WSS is 2215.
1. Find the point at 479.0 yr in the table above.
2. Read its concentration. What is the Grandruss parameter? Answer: 69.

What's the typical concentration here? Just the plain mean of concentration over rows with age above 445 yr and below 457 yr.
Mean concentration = 46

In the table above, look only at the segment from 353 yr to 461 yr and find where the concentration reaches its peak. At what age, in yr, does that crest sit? 439.0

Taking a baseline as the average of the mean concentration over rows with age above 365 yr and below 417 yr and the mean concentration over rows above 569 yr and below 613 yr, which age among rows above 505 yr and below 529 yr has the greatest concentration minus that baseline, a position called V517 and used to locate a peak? 507.0 yr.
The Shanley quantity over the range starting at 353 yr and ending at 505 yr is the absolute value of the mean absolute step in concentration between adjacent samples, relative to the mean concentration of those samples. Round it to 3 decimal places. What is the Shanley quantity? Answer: 0.060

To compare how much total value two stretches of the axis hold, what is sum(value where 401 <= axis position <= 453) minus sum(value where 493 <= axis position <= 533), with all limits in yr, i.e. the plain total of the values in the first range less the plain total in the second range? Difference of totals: 115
